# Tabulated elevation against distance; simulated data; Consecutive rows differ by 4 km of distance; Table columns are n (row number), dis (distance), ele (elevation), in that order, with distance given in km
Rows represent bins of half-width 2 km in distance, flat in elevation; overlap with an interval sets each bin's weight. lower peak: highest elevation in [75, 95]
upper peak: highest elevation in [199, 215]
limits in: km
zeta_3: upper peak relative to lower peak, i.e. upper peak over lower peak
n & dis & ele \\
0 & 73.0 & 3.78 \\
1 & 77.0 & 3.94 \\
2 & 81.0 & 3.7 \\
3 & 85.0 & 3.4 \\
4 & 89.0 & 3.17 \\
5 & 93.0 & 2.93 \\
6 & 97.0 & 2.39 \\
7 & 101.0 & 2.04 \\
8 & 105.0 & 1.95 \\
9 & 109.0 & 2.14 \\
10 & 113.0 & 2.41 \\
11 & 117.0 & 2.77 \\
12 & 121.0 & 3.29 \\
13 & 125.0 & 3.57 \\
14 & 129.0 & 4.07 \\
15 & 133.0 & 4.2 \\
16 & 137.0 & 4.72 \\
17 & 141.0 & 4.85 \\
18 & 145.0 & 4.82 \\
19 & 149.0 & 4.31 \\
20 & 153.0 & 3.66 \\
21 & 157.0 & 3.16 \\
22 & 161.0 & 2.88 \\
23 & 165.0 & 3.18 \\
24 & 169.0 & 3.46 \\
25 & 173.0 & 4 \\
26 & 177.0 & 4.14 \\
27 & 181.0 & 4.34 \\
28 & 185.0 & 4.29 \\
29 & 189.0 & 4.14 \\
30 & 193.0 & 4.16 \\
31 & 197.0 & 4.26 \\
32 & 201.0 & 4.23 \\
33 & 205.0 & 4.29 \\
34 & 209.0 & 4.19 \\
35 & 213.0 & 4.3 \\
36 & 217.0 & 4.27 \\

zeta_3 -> 1.1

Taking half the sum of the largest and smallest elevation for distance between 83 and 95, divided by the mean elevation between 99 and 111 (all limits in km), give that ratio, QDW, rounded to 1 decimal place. 1.5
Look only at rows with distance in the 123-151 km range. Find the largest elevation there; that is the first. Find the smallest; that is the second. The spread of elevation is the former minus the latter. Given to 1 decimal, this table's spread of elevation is 1.3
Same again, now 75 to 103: 1.9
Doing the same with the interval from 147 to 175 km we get 1.4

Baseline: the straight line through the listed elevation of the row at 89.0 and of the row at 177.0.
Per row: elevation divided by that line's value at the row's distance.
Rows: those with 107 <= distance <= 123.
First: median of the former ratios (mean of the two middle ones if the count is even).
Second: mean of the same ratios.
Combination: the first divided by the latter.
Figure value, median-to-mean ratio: 0.98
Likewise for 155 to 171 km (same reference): 1.01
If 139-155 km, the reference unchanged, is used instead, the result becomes 1.03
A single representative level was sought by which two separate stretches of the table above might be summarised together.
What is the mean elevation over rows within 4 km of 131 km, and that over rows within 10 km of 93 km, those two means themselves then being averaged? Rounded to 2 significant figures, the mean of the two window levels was 3.5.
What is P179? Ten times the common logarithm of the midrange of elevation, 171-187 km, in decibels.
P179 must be 6.20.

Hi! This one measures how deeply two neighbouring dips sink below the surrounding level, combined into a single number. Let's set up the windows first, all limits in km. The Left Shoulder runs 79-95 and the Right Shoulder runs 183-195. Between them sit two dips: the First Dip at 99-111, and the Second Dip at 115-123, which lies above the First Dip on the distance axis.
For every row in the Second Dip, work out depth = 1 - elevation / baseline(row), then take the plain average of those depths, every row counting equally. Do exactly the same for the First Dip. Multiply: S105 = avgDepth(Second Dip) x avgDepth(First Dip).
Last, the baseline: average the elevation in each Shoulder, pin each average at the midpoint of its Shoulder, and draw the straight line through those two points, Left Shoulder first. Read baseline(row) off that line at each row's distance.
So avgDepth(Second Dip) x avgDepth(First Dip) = 0.06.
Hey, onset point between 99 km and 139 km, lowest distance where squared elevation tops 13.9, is 129.0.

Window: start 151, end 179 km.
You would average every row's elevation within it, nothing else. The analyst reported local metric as 3.5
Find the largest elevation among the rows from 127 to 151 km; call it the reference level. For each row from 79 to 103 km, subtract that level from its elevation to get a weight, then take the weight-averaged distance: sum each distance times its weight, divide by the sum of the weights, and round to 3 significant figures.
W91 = 93.0 km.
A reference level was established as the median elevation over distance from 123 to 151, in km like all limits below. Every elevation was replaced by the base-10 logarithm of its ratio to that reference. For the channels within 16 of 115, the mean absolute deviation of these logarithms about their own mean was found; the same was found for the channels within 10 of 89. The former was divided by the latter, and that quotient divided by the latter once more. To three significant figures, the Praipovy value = 35.7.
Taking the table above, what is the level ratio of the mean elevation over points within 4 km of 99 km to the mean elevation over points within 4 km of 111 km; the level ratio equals 1.0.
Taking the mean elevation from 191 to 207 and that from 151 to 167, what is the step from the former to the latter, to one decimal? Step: -1.0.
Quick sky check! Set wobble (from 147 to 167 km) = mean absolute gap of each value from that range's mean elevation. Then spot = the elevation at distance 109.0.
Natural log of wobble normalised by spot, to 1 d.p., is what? -1.6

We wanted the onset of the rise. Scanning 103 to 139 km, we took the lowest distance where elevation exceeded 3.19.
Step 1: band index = 121.0 km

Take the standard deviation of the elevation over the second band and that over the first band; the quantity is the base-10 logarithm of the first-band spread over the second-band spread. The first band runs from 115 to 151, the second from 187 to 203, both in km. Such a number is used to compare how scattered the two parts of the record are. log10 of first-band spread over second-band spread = 1.1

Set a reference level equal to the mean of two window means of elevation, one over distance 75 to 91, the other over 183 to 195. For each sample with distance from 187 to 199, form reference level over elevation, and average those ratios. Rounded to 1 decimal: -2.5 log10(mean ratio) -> 0.1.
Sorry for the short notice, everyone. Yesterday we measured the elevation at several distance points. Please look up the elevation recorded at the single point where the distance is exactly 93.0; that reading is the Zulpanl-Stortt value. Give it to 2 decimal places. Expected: 2.93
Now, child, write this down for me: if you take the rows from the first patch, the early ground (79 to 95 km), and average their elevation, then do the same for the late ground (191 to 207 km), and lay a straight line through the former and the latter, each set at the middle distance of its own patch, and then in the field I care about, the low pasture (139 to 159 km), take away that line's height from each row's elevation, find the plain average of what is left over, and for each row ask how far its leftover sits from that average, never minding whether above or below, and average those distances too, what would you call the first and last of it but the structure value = 0.64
